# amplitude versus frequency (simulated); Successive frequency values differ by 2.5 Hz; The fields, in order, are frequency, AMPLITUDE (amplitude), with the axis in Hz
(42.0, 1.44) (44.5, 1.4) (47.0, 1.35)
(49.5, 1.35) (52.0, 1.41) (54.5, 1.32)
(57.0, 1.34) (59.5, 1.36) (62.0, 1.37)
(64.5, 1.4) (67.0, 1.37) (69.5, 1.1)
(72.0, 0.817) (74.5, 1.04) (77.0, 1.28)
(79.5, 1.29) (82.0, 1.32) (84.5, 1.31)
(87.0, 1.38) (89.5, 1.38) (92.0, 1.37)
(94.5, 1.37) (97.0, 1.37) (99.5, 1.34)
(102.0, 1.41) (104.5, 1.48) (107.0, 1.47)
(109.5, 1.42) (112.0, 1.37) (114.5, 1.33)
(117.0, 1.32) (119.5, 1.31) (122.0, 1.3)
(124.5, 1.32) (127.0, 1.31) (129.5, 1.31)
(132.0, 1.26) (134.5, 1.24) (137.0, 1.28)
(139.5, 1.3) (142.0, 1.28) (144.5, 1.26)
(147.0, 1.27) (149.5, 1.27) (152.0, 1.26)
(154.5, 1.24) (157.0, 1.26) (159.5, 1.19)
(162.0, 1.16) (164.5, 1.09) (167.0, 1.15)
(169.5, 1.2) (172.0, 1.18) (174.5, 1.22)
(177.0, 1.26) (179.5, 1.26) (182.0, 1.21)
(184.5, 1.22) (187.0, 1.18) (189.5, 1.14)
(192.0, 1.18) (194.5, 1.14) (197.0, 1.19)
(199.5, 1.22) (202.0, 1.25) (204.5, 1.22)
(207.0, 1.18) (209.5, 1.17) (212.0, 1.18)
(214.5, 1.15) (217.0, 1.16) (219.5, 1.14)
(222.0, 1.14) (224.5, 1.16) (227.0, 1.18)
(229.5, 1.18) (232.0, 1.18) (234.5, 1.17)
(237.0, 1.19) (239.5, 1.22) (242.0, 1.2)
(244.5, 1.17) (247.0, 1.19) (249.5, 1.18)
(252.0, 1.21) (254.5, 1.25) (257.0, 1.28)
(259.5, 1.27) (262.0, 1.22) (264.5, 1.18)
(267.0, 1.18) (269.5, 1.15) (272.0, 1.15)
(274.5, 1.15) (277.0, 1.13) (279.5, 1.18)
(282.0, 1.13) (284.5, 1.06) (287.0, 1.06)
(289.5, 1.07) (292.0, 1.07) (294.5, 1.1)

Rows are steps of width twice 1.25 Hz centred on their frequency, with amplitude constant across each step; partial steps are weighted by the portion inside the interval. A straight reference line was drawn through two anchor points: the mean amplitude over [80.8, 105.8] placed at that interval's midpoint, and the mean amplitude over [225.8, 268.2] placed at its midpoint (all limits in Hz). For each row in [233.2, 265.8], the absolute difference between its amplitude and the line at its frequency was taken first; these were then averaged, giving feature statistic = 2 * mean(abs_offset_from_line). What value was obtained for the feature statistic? 0.066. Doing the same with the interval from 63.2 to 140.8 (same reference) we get 0.157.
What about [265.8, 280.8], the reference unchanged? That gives 0.043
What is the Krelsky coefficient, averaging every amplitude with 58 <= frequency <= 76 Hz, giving 1.21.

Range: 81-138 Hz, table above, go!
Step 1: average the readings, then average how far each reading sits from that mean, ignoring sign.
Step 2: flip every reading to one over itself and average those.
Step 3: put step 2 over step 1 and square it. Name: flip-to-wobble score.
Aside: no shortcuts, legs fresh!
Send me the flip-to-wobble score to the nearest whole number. 238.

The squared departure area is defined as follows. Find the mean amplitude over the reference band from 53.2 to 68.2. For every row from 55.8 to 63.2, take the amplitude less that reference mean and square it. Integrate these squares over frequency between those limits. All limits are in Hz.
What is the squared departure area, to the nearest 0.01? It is 0.00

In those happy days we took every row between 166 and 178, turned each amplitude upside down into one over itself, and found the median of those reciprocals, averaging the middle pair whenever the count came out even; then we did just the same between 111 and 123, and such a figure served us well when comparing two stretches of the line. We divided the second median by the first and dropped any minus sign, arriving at 0.909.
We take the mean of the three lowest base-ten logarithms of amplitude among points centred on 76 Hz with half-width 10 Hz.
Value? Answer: -0.010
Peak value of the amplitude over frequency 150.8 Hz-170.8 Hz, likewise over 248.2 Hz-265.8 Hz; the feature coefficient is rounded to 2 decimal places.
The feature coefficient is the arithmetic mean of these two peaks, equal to 1.27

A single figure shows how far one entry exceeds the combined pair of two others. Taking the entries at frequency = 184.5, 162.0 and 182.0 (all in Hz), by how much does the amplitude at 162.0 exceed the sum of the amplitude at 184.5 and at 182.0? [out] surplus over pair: -1.27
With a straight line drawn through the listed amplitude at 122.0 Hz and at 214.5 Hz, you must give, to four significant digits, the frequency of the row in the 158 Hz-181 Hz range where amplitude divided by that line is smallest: 164.5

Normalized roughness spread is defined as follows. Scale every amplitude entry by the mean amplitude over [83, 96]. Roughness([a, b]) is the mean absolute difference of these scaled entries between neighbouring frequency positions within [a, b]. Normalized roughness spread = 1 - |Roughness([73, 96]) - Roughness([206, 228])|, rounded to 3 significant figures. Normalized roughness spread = 0.977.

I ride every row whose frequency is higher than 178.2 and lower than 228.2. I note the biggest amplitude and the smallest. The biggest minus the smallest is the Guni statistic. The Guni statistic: 0.12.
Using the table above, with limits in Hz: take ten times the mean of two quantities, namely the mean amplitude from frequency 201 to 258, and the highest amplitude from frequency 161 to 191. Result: 12.2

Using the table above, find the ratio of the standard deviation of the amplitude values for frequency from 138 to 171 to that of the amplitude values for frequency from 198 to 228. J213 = 1.8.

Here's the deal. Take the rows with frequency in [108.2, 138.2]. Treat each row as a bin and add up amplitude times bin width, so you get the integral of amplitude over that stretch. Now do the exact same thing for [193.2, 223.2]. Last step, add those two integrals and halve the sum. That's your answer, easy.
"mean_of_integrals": 37.4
